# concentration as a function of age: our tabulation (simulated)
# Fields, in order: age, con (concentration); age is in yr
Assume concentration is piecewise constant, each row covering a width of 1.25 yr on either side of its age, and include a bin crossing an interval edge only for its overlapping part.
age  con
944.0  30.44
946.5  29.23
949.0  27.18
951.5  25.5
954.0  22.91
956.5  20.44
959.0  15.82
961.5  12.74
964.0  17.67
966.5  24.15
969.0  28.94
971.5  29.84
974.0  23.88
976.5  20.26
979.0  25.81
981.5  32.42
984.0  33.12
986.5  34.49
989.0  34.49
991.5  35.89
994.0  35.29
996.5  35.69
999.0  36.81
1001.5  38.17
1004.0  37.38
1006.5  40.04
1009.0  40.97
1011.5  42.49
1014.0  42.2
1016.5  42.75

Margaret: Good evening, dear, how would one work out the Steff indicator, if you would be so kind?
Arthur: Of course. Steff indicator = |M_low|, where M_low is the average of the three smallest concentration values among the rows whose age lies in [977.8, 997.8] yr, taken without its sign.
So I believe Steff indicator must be 30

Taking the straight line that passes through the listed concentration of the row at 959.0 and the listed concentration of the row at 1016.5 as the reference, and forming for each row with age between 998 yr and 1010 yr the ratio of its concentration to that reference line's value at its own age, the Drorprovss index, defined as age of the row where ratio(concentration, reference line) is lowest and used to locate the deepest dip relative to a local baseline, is 1004.0 yr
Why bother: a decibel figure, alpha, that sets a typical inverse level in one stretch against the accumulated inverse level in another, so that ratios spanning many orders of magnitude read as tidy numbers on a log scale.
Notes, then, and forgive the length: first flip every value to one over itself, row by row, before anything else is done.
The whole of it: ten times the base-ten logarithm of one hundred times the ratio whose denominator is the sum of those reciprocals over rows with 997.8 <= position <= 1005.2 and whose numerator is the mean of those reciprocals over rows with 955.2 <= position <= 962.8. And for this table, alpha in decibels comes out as 19.0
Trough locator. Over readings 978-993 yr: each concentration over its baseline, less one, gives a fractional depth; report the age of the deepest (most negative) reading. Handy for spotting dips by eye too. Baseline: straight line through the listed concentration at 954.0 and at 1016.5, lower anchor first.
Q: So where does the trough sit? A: 979.0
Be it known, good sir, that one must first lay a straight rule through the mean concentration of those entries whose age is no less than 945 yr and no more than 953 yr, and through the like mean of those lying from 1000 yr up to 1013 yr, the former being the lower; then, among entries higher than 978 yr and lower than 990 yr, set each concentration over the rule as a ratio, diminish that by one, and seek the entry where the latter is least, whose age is 979.0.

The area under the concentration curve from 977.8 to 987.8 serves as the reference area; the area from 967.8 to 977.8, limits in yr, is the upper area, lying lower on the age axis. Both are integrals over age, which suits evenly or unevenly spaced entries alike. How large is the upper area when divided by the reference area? 0.82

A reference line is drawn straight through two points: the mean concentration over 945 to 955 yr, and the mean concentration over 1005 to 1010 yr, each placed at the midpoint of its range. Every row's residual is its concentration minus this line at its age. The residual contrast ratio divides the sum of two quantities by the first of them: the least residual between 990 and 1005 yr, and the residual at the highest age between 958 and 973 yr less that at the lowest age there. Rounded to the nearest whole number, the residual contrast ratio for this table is -4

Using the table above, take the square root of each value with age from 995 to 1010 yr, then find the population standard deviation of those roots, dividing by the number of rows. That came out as 0.15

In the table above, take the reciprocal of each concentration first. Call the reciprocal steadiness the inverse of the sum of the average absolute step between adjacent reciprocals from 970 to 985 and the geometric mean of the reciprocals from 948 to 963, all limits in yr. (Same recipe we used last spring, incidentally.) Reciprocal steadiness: 18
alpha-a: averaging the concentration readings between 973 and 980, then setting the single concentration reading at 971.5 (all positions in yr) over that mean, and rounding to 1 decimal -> 1.3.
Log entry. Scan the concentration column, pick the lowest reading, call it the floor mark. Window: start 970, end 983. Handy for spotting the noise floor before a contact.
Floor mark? 20.26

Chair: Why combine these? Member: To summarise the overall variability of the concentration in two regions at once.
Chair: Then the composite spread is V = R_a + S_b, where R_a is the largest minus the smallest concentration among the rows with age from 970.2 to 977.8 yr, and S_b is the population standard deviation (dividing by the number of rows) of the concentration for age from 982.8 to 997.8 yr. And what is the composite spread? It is 10.5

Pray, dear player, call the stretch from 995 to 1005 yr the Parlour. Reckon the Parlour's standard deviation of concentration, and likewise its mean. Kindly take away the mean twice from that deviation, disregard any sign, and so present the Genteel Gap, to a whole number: 73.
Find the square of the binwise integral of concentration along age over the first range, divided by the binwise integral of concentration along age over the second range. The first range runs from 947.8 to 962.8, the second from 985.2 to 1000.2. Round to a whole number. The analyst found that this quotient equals 182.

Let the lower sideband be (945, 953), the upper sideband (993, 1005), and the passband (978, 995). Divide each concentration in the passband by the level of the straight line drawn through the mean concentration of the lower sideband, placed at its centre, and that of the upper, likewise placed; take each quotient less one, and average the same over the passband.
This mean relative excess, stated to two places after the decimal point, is -0.04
